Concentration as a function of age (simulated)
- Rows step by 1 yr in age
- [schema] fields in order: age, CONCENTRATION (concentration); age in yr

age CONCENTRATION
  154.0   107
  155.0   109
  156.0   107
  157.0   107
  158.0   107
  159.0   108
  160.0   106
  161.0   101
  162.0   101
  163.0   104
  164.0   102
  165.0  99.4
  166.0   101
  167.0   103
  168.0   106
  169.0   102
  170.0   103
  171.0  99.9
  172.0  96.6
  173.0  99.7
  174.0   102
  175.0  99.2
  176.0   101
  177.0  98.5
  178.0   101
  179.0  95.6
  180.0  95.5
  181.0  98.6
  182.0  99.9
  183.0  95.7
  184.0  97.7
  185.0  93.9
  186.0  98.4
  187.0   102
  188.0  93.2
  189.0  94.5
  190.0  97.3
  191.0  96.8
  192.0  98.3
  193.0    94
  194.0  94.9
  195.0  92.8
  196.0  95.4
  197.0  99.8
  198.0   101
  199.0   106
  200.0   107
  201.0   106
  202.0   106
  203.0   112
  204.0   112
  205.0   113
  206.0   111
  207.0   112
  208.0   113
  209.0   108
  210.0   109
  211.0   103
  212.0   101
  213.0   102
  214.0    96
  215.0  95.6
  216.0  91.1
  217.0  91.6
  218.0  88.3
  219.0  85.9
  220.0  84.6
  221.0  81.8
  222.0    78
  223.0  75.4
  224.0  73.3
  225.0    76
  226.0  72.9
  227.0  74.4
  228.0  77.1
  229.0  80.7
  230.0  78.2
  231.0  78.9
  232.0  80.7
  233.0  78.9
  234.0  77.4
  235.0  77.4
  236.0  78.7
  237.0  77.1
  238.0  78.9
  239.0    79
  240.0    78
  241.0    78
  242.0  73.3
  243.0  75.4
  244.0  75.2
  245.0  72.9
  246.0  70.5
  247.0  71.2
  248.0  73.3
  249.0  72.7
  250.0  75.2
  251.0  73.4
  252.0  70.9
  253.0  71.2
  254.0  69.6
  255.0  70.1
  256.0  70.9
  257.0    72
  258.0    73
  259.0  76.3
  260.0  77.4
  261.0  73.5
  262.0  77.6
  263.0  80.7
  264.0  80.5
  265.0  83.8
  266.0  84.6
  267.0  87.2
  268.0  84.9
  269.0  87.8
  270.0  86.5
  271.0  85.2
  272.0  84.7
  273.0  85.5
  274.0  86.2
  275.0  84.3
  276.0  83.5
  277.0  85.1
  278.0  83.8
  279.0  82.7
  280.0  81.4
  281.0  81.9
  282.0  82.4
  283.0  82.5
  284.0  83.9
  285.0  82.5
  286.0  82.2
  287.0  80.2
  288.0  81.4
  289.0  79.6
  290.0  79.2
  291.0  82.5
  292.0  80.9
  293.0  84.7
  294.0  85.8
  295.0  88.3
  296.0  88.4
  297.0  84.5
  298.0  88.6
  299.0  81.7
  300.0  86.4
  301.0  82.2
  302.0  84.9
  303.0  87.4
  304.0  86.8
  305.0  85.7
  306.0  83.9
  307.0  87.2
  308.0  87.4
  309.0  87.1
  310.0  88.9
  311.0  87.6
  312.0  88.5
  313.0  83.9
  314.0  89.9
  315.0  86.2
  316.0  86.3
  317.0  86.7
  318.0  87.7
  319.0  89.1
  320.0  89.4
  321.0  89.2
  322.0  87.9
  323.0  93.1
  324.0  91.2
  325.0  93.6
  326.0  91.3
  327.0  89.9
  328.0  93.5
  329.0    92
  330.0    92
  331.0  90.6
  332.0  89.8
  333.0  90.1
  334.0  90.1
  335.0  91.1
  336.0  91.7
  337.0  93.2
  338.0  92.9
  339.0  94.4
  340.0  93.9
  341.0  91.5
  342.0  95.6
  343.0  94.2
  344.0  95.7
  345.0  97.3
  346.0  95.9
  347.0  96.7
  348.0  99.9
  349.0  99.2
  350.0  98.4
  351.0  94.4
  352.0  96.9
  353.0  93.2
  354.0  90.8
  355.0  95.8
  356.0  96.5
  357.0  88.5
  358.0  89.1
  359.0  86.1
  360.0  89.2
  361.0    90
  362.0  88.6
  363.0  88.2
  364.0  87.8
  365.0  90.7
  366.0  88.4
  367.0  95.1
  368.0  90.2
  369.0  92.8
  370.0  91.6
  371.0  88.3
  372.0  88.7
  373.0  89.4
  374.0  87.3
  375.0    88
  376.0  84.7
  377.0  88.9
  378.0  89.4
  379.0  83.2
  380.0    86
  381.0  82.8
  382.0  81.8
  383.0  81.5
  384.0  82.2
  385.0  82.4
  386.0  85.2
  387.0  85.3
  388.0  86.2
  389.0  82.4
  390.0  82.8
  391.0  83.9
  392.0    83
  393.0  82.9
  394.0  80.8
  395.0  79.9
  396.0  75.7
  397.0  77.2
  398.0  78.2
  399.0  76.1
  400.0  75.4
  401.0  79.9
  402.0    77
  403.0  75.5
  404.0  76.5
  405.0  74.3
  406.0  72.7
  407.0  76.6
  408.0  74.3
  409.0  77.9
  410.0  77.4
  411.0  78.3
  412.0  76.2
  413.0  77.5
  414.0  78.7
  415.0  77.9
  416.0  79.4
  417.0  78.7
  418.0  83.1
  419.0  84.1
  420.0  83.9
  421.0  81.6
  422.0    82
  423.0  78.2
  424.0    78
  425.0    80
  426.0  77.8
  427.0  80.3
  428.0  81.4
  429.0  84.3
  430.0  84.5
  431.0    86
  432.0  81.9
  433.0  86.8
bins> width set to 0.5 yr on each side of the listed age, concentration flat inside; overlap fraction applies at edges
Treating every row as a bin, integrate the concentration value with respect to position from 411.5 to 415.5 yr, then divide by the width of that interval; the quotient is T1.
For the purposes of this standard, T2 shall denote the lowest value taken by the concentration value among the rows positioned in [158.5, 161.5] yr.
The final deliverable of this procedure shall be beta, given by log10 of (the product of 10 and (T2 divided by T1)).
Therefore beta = 1.11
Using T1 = 78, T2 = 101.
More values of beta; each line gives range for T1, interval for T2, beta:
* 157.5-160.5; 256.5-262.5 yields 0.83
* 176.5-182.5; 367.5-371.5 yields 0.95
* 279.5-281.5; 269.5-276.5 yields 1.01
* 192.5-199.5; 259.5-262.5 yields 0.88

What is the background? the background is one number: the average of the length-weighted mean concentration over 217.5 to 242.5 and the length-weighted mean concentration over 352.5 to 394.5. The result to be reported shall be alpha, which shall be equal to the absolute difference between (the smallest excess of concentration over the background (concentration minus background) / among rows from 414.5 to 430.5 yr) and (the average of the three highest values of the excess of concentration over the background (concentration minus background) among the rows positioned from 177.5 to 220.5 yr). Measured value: 35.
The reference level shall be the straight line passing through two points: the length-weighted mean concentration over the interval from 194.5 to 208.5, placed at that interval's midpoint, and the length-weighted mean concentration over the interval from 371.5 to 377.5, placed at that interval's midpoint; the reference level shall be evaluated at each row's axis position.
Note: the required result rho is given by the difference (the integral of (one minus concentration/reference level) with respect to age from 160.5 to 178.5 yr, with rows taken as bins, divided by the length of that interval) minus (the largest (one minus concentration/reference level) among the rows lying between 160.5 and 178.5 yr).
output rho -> -0.04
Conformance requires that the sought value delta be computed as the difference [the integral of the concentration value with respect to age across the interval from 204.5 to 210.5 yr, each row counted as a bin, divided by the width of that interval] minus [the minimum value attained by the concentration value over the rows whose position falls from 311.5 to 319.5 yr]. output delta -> 27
